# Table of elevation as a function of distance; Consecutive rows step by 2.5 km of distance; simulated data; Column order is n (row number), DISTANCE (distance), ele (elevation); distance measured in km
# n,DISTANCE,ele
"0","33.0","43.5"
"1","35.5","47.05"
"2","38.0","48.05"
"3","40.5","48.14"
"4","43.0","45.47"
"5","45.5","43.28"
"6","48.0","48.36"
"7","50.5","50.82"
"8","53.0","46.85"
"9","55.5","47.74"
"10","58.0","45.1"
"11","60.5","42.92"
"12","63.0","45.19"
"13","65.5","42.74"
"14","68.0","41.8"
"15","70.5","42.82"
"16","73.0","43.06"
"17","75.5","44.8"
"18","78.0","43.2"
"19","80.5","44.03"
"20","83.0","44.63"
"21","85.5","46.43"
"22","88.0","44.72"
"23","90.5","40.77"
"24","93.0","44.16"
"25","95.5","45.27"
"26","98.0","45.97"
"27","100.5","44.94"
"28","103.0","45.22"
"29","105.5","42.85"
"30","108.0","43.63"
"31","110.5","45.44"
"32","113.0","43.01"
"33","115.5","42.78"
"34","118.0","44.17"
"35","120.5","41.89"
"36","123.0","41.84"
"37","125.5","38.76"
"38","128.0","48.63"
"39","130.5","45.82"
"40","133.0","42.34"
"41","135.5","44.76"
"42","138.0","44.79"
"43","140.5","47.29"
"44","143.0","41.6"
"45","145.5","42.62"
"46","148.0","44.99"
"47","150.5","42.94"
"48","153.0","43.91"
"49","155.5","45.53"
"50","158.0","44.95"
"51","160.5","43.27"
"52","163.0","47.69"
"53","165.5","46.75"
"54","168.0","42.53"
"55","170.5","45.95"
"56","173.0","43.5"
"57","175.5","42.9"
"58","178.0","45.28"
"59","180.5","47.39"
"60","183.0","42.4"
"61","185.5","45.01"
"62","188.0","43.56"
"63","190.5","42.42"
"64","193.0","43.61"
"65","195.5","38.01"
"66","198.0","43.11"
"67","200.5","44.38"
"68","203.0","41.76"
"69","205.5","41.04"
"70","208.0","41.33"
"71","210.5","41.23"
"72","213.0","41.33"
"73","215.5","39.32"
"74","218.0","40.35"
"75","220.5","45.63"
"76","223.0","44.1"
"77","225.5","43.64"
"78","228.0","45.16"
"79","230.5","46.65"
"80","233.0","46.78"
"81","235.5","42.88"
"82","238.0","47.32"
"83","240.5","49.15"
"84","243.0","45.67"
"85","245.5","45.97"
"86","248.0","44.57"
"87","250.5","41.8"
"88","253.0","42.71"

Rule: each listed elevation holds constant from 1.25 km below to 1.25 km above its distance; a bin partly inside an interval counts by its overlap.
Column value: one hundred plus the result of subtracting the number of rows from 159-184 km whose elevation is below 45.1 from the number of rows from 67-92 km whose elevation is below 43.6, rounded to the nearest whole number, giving 100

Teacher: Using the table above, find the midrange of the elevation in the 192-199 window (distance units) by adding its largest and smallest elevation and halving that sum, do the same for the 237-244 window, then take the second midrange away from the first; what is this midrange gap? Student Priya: -7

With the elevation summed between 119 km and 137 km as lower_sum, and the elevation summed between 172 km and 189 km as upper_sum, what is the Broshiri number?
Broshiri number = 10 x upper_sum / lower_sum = 10.20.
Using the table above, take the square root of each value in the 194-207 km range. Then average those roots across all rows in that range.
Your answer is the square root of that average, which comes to 2.54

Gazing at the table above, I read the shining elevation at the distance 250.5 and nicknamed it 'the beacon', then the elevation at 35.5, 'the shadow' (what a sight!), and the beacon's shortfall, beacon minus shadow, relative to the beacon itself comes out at -0.13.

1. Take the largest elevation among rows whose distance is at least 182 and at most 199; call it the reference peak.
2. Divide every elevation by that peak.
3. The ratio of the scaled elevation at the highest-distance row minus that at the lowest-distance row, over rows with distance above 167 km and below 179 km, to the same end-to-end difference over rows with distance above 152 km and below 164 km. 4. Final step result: 0.7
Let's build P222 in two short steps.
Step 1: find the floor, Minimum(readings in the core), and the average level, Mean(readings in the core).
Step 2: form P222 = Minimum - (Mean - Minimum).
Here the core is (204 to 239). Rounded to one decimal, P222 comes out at 35.3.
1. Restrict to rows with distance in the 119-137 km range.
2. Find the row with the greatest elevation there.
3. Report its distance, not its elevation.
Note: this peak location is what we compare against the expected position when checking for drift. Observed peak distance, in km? 128.0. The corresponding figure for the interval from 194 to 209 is 200.5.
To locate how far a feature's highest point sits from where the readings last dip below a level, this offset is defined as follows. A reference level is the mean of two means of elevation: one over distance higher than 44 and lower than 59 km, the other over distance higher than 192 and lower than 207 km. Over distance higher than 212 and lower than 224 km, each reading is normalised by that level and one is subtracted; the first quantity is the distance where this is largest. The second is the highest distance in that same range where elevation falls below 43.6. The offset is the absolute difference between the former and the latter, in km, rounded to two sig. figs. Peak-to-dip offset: 2.5 km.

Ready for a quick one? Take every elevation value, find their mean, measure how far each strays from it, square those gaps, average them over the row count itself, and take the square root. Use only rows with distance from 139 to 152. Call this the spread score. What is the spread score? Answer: 2.03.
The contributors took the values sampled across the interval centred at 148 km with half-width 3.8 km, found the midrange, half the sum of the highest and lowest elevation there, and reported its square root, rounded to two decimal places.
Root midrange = 6.62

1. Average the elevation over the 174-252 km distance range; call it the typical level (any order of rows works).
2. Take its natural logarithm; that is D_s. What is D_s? 3.777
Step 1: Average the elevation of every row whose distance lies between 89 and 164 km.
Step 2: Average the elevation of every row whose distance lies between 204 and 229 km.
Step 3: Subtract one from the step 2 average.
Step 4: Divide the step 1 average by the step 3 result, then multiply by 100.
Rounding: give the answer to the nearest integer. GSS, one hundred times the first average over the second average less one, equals 107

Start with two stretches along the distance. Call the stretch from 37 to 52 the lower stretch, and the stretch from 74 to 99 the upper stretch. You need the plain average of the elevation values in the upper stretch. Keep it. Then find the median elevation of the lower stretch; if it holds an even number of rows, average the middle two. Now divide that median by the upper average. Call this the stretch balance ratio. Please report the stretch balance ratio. 1.08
